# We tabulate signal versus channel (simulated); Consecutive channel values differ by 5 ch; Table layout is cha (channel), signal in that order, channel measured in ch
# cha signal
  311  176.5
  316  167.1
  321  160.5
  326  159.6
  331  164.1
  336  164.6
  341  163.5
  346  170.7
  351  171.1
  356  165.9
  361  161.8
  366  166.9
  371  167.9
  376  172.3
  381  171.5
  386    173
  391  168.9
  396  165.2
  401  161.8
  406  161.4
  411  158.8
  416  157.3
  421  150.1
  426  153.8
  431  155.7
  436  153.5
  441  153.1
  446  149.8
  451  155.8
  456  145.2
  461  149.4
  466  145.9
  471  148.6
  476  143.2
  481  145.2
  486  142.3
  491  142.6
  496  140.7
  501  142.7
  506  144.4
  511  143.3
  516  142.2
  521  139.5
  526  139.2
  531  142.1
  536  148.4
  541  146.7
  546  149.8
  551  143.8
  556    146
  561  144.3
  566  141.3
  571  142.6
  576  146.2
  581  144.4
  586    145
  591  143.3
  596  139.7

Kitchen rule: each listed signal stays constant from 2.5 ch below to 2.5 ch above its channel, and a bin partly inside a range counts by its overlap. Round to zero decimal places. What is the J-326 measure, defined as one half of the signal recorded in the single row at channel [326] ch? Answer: 80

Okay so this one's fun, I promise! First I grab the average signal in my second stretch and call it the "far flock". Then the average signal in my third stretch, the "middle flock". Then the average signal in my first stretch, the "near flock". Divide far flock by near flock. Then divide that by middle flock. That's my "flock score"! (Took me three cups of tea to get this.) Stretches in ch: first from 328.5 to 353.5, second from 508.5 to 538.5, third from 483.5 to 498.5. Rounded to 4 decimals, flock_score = 0.0060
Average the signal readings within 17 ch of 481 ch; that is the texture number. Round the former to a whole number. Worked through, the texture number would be 144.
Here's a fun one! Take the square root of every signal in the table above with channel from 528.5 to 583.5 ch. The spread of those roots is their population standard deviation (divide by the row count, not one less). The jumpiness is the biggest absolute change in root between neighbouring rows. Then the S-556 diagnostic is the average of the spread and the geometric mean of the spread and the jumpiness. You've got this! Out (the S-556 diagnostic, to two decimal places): 0.14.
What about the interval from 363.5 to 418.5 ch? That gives 0.19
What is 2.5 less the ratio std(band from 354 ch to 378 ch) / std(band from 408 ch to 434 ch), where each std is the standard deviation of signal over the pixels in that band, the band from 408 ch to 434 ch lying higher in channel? 1.38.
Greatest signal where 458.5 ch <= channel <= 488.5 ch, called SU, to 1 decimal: 149.4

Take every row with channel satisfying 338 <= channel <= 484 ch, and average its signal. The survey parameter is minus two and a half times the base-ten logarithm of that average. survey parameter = -5.50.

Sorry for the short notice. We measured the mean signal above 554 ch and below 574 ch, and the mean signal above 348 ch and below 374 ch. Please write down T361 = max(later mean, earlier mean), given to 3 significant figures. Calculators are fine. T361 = 167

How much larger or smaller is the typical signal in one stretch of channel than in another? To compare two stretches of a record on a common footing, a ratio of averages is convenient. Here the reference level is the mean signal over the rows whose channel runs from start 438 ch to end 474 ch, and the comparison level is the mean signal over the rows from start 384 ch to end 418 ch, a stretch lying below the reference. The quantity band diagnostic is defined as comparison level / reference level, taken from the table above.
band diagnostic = 1.09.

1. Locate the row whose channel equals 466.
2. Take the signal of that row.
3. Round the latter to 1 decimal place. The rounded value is 145.9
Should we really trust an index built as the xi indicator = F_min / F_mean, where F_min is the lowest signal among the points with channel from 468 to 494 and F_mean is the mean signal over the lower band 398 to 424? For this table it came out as 0.90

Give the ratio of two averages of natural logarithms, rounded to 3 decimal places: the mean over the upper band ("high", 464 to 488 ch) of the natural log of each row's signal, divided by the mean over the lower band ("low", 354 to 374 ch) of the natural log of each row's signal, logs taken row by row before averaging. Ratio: 0.974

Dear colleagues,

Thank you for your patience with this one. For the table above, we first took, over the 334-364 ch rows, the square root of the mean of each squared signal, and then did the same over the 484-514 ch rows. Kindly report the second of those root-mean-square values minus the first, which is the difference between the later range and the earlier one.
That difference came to -24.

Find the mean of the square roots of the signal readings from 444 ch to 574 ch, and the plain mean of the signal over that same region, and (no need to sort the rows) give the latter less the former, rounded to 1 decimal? 132.8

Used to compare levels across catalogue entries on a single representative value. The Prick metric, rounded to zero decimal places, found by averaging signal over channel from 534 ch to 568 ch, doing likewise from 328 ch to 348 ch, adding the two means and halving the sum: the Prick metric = 156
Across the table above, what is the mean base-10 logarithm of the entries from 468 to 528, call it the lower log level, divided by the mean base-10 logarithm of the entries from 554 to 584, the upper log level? 0.998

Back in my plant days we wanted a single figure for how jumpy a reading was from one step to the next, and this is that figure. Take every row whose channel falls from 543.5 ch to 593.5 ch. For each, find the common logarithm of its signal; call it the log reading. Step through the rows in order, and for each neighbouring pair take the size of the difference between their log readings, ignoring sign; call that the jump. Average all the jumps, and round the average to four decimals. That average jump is 0.0073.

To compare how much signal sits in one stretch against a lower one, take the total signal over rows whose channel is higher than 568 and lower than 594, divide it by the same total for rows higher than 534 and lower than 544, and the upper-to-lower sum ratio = 2.44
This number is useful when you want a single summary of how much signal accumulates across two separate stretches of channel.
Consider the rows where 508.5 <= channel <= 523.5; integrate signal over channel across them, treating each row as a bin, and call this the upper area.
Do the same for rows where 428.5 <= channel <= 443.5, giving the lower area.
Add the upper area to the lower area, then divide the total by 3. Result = 1479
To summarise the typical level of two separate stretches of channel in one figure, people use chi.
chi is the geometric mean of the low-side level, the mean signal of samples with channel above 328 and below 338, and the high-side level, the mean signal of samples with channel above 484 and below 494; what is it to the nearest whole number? 153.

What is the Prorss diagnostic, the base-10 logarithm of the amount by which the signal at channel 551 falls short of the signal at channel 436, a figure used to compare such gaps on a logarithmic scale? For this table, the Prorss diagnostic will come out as 1.0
